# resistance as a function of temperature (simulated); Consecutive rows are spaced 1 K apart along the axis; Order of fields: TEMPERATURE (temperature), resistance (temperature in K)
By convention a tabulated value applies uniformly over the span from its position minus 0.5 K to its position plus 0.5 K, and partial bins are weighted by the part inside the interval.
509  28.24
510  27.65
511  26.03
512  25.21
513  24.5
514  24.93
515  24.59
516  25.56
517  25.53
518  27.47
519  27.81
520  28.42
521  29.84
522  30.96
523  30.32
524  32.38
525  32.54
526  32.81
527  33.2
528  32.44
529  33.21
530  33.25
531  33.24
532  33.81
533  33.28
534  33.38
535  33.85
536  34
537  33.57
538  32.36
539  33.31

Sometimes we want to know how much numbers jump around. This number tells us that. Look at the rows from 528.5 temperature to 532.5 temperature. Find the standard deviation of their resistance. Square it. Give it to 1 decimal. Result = 0.1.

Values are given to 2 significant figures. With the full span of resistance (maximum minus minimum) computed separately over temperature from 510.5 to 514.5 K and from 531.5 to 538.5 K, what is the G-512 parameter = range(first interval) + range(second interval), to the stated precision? 3.2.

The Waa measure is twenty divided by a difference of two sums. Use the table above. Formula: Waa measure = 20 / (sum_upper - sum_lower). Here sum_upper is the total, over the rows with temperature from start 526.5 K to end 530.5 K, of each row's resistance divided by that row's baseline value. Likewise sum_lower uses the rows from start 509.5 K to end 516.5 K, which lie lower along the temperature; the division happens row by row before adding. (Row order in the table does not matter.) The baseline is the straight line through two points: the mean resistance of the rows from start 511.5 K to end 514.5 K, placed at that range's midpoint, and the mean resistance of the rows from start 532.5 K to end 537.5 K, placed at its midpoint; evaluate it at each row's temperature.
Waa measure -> -6.8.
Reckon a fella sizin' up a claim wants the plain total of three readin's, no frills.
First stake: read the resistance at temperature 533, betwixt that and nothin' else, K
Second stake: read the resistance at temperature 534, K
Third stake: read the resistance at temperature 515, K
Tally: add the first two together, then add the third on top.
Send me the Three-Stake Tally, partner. 91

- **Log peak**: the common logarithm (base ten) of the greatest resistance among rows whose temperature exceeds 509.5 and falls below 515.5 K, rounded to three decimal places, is 1.442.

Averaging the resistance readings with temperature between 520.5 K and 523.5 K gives 30.4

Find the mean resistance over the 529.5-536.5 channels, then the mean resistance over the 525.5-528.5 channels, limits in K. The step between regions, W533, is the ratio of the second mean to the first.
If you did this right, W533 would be 0.978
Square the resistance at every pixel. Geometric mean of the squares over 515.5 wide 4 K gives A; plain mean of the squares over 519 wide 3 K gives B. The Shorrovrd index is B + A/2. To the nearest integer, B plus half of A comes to 1095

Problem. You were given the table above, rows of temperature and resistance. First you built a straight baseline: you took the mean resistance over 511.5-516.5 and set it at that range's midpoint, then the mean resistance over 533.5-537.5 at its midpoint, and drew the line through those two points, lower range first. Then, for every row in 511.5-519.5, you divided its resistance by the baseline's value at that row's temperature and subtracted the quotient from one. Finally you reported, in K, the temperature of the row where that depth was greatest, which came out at 515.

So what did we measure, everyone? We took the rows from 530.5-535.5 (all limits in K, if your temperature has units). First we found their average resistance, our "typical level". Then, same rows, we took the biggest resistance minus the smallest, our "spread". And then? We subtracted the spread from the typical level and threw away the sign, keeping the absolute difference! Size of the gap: 32.9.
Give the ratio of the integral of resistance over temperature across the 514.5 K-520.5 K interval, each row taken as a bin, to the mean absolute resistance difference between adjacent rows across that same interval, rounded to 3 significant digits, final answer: 205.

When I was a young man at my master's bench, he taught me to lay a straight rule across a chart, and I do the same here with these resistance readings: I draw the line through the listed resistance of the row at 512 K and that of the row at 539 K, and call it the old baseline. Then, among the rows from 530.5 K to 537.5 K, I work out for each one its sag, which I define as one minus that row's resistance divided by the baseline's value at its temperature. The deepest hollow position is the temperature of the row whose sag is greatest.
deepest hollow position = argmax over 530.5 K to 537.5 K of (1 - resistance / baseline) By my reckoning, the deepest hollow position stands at 537 K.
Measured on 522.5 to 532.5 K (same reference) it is 523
